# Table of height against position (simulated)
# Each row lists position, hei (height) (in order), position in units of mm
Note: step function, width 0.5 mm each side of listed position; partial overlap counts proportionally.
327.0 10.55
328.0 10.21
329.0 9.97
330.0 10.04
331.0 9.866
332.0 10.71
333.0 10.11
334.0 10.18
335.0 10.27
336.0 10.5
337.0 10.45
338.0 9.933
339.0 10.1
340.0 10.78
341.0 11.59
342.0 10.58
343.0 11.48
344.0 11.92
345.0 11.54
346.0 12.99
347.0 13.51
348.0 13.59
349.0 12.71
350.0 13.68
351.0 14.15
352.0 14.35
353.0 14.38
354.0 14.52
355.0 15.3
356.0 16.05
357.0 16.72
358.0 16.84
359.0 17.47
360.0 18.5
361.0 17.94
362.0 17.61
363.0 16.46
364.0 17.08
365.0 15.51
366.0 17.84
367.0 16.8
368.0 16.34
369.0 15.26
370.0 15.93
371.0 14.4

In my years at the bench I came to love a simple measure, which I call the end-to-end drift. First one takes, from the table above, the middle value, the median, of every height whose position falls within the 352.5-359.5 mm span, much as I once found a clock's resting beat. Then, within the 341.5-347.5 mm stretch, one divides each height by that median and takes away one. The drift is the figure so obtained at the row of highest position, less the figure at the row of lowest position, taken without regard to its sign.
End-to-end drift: 0.18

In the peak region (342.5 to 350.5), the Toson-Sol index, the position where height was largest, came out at 350.0 mm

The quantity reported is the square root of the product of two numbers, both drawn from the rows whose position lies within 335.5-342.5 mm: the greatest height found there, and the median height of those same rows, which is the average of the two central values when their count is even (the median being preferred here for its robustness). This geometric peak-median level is 11.0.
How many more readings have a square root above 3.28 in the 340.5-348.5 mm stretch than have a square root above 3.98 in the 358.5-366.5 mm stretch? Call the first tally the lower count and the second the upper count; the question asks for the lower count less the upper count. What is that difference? 0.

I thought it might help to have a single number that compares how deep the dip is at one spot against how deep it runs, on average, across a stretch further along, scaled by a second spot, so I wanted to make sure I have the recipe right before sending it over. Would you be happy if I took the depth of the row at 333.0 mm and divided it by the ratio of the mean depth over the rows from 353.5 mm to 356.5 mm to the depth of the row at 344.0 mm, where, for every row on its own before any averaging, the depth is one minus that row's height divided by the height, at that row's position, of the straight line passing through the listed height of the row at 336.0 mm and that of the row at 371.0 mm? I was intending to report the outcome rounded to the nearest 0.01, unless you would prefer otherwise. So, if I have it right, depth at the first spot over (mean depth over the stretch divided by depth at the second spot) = 0.00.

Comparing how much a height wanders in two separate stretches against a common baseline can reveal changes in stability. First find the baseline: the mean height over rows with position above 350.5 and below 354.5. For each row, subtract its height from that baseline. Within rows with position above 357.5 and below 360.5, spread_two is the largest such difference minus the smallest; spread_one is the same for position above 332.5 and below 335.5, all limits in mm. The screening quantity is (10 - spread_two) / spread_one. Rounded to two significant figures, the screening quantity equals 52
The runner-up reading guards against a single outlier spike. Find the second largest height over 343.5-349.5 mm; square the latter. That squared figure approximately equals 183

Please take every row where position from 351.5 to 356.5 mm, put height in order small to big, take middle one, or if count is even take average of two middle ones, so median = 14.5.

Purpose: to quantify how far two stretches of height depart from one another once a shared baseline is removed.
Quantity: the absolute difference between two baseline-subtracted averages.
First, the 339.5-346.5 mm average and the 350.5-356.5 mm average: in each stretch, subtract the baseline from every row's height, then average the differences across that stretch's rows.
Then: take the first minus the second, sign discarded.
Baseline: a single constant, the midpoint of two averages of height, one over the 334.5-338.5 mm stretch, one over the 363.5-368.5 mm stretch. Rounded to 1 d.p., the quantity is 3.2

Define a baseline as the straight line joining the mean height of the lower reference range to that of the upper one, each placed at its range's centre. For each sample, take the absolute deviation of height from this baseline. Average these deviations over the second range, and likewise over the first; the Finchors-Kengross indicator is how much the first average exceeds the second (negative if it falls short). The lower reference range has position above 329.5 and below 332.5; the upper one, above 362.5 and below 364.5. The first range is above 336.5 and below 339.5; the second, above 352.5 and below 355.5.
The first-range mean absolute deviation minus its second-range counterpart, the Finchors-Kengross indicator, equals 1.2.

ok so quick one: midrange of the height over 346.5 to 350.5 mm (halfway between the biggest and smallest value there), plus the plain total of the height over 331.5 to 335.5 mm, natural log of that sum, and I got 4.00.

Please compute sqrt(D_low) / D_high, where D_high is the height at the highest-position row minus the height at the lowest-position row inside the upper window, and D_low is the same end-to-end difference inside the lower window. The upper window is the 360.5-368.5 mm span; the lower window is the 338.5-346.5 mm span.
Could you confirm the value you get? -1.1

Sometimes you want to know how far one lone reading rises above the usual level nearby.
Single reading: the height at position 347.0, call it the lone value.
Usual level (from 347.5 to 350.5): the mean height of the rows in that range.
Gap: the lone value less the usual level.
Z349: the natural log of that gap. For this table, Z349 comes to -1.7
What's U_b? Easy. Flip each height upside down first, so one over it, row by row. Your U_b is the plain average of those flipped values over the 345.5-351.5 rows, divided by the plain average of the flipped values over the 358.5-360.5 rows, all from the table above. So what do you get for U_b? 1.34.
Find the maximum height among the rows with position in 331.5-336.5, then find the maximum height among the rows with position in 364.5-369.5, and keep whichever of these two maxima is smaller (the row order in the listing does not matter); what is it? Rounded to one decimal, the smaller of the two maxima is 10.7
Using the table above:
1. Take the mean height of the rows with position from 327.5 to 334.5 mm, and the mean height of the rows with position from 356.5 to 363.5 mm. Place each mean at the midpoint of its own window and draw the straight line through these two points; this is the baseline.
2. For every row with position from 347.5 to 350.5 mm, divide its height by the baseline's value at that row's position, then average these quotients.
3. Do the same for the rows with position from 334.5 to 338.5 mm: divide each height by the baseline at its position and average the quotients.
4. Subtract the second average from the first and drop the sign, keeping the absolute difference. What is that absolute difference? 0.017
